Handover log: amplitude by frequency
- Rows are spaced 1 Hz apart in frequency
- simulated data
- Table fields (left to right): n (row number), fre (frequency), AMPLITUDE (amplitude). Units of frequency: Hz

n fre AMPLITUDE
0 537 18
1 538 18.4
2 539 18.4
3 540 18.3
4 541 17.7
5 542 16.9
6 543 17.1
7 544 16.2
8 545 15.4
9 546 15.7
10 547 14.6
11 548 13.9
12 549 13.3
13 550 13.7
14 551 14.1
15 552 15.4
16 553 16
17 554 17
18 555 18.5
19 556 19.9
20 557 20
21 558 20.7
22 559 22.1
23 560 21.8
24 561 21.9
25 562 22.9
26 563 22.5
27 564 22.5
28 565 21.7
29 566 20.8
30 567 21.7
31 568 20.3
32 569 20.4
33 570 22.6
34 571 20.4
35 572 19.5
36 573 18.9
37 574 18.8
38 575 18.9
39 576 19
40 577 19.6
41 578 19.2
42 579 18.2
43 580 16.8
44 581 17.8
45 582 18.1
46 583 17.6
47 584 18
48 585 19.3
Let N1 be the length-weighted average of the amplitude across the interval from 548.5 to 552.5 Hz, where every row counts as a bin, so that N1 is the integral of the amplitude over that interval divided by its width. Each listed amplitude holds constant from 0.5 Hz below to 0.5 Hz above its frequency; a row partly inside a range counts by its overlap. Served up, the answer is 14.1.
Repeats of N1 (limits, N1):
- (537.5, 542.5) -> 17.9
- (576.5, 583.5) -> 18.2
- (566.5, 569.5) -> 20.8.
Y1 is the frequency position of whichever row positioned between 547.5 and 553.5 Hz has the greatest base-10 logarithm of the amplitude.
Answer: 553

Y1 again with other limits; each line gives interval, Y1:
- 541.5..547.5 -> 543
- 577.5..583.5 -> 578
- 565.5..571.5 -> 570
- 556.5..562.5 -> 562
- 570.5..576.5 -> 571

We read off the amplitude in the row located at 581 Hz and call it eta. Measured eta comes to 17.8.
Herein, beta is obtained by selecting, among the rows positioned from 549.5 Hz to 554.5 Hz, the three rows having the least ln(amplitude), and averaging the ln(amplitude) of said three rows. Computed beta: 2.67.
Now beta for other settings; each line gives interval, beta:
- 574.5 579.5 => 2.93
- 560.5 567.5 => 3.06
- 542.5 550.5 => 2.61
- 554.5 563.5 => 2.97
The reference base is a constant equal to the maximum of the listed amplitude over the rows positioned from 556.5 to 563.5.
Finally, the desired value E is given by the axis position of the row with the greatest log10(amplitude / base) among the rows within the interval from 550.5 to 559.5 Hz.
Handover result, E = 559 Hz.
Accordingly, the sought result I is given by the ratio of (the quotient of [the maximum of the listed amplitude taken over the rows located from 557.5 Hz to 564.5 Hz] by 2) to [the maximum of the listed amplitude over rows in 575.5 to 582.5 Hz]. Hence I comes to 0.58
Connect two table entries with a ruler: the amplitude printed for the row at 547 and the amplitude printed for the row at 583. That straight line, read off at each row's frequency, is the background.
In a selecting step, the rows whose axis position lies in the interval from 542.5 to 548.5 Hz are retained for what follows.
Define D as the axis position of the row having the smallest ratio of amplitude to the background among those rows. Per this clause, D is 548 Hz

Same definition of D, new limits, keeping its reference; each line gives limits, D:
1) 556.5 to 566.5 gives 566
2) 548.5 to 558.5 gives 549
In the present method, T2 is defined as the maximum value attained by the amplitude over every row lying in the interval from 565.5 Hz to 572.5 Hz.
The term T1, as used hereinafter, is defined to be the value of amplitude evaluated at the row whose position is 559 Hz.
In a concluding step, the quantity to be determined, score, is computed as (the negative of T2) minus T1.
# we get -44.7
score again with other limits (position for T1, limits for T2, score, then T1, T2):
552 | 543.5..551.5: -31.6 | 15.4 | 16.2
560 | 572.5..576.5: -40.8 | 21.8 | 19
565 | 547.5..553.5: -37.7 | 21.7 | 16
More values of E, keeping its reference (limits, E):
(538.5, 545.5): 539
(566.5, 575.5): 570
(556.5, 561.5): 559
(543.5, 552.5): 544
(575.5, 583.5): 577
